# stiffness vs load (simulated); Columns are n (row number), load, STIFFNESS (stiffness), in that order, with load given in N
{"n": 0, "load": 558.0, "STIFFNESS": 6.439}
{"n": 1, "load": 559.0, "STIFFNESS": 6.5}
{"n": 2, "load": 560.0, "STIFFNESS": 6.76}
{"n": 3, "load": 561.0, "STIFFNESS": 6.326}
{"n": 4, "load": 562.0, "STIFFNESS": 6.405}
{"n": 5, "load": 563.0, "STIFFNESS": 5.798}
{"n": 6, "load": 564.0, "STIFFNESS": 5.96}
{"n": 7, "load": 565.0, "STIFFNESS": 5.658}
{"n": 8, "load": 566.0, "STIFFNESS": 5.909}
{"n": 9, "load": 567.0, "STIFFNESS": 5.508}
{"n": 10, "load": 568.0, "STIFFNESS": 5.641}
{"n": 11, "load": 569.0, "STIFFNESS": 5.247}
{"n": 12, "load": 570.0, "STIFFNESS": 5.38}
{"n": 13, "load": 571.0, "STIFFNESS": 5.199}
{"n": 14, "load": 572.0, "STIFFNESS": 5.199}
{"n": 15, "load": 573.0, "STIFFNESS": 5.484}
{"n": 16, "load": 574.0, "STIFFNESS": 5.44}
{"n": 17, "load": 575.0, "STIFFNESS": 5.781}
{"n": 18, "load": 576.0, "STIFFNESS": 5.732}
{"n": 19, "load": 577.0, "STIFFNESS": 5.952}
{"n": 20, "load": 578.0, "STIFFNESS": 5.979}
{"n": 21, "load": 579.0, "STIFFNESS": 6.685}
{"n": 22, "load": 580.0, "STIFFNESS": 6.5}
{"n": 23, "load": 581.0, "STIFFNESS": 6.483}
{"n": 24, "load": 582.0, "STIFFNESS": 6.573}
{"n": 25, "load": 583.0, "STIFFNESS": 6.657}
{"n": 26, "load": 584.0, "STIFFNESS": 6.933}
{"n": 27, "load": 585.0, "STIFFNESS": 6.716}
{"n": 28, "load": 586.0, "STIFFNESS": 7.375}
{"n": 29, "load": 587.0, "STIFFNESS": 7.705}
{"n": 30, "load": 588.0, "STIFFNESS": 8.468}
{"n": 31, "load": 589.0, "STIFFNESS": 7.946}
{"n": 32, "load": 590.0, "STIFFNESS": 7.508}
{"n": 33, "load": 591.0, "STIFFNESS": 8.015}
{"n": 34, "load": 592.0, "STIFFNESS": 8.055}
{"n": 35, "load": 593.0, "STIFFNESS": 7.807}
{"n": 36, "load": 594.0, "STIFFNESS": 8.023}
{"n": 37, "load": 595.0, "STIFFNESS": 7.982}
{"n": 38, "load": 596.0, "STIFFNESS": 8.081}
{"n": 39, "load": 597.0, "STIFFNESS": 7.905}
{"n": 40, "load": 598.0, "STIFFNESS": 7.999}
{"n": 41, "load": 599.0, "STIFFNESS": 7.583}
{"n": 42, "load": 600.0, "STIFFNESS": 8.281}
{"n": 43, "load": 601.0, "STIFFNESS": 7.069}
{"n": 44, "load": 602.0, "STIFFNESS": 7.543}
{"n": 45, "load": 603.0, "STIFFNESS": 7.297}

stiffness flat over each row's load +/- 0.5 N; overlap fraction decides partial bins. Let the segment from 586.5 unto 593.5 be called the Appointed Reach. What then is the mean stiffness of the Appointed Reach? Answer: 7.9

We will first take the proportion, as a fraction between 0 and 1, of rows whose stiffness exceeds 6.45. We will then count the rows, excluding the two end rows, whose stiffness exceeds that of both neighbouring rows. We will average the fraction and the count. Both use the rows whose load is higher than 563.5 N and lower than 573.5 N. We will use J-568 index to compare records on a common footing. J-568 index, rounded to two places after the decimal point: 1.50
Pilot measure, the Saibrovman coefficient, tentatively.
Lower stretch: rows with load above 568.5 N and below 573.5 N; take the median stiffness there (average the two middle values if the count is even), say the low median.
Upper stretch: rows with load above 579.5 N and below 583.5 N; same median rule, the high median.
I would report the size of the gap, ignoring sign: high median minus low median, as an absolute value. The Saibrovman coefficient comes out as 1.3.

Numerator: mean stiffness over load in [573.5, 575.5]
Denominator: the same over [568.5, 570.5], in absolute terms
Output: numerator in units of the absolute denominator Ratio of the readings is 1.06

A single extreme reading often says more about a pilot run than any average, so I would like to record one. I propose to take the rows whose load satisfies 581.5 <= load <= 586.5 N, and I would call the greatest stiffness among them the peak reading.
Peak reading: 7.375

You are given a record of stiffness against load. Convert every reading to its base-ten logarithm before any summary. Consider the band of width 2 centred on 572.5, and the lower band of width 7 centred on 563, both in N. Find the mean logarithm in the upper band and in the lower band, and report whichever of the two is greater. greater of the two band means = 0.786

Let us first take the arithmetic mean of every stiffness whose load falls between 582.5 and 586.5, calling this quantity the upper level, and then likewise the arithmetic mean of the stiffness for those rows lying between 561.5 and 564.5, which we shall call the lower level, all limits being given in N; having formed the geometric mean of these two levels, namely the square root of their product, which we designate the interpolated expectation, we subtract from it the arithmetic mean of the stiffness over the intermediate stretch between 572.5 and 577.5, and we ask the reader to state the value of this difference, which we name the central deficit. 0.8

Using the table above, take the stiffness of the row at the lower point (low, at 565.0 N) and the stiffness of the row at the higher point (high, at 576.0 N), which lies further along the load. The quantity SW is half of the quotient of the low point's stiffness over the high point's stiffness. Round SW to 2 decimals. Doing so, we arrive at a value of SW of 0.49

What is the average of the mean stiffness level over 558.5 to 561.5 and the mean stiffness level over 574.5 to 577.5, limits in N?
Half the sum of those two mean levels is 6.2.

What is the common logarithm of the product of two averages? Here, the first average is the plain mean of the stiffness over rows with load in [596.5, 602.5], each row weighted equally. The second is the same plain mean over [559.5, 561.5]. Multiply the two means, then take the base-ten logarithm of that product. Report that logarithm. 1.70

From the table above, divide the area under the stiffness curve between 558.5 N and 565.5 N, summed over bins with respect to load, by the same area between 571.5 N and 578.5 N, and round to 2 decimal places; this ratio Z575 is 1.10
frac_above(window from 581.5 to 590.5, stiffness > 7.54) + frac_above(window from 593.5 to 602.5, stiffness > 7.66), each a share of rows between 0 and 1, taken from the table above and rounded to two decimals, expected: 1.00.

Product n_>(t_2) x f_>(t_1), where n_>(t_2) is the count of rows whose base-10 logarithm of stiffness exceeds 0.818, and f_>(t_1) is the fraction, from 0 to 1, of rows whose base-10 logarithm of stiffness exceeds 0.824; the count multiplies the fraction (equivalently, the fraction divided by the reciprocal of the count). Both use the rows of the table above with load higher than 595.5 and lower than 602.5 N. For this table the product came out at 7.0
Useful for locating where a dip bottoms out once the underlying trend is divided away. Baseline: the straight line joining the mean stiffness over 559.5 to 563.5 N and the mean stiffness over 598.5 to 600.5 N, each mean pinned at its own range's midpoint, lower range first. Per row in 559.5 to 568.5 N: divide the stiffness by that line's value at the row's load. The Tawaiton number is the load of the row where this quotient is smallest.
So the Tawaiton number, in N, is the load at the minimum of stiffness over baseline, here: 567.0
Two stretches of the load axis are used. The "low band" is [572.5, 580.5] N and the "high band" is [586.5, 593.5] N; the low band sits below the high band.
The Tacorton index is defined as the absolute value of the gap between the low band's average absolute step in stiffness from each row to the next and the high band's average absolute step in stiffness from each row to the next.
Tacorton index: 0.20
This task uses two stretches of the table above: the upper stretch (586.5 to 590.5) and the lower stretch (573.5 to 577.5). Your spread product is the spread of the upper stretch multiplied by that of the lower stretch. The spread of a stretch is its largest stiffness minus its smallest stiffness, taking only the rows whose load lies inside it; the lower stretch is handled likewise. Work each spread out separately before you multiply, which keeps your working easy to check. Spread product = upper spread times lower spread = 0.49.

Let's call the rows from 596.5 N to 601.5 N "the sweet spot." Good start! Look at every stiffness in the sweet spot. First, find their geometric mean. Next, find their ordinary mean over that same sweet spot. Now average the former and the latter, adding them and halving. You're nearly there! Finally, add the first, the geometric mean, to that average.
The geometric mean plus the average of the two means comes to 15.5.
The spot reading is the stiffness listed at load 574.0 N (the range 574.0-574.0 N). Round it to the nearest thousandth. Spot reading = 5.440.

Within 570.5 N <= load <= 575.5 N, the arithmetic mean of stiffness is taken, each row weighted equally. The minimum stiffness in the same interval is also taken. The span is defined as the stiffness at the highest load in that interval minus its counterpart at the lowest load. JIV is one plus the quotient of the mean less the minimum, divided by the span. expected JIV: 1.38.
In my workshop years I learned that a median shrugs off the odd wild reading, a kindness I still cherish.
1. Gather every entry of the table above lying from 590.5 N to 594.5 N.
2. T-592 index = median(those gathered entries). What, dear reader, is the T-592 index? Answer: 8.0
